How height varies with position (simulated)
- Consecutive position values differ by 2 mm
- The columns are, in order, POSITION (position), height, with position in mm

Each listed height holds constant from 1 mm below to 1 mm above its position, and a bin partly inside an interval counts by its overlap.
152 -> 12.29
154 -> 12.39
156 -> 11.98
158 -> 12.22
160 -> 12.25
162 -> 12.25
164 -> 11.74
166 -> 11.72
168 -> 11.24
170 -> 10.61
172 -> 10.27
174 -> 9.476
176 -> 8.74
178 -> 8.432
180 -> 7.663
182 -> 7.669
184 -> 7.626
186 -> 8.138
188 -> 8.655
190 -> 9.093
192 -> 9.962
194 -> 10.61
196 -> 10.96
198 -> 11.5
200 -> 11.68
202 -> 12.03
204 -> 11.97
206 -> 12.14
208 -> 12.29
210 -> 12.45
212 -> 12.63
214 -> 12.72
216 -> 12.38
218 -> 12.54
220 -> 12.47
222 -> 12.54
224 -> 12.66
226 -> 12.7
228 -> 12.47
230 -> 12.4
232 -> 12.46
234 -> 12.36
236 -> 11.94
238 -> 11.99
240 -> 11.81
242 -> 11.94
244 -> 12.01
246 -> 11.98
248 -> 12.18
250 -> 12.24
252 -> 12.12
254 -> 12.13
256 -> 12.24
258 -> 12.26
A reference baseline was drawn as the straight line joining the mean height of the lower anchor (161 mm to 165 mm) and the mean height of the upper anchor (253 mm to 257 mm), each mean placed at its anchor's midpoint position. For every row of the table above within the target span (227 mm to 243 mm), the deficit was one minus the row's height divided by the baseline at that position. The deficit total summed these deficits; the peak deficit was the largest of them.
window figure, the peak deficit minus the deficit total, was 0.0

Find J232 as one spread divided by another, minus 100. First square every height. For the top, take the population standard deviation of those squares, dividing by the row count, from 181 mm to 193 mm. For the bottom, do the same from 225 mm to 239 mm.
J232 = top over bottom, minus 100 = -97.7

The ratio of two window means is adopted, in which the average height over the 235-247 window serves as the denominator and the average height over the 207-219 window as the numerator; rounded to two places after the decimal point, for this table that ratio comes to 1.05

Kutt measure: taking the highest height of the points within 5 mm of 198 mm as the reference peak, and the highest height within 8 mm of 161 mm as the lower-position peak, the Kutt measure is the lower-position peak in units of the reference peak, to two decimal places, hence 1.03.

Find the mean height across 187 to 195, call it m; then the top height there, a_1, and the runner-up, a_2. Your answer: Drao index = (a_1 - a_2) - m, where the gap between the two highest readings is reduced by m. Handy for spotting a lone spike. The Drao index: -8.9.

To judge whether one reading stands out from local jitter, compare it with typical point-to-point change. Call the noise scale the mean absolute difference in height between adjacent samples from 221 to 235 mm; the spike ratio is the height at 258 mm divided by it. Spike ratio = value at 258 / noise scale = 119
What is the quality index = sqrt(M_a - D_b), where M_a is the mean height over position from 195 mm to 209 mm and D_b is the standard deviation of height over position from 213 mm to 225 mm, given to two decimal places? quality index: 3.42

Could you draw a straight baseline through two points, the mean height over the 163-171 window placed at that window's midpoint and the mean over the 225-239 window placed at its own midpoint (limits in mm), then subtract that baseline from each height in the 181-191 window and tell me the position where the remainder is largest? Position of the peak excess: 190 mm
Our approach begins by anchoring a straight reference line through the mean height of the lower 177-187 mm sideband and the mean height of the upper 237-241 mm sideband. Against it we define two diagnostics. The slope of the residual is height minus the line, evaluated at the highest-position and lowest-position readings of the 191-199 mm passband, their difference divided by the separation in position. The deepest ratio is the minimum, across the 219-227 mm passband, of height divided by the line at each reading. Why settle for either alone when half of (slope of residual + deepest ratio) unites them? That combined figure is 0.67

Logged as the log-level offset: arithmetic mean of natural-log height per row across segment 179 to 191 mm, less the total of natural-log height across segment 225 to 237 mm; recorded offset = -13.0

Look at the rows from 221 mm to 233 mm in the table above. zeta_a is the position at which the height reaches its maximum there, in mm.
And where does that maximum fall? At 226 mm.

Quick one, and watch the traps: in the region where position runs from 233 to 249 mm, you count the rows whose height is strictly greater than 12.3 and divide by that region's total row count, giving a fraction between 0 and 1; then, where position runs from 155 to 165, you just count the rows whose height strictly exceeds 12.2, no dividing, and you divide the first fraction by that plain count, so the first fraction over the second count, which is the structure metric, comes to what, 0.04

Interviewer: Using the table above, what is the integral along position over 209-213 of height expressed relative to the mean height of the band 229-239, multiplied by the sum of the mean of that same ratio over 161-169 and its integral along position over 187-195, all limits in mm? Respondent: 30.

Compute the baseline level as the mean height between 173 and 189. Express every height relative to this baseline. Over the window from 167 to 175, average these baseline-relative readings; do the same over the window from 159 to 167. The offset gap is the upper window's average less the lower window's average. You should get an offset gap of -1.6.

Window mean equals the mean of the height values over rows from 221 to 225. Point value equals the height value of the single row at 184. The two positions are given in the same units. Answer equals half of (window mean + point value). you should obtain 10.1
